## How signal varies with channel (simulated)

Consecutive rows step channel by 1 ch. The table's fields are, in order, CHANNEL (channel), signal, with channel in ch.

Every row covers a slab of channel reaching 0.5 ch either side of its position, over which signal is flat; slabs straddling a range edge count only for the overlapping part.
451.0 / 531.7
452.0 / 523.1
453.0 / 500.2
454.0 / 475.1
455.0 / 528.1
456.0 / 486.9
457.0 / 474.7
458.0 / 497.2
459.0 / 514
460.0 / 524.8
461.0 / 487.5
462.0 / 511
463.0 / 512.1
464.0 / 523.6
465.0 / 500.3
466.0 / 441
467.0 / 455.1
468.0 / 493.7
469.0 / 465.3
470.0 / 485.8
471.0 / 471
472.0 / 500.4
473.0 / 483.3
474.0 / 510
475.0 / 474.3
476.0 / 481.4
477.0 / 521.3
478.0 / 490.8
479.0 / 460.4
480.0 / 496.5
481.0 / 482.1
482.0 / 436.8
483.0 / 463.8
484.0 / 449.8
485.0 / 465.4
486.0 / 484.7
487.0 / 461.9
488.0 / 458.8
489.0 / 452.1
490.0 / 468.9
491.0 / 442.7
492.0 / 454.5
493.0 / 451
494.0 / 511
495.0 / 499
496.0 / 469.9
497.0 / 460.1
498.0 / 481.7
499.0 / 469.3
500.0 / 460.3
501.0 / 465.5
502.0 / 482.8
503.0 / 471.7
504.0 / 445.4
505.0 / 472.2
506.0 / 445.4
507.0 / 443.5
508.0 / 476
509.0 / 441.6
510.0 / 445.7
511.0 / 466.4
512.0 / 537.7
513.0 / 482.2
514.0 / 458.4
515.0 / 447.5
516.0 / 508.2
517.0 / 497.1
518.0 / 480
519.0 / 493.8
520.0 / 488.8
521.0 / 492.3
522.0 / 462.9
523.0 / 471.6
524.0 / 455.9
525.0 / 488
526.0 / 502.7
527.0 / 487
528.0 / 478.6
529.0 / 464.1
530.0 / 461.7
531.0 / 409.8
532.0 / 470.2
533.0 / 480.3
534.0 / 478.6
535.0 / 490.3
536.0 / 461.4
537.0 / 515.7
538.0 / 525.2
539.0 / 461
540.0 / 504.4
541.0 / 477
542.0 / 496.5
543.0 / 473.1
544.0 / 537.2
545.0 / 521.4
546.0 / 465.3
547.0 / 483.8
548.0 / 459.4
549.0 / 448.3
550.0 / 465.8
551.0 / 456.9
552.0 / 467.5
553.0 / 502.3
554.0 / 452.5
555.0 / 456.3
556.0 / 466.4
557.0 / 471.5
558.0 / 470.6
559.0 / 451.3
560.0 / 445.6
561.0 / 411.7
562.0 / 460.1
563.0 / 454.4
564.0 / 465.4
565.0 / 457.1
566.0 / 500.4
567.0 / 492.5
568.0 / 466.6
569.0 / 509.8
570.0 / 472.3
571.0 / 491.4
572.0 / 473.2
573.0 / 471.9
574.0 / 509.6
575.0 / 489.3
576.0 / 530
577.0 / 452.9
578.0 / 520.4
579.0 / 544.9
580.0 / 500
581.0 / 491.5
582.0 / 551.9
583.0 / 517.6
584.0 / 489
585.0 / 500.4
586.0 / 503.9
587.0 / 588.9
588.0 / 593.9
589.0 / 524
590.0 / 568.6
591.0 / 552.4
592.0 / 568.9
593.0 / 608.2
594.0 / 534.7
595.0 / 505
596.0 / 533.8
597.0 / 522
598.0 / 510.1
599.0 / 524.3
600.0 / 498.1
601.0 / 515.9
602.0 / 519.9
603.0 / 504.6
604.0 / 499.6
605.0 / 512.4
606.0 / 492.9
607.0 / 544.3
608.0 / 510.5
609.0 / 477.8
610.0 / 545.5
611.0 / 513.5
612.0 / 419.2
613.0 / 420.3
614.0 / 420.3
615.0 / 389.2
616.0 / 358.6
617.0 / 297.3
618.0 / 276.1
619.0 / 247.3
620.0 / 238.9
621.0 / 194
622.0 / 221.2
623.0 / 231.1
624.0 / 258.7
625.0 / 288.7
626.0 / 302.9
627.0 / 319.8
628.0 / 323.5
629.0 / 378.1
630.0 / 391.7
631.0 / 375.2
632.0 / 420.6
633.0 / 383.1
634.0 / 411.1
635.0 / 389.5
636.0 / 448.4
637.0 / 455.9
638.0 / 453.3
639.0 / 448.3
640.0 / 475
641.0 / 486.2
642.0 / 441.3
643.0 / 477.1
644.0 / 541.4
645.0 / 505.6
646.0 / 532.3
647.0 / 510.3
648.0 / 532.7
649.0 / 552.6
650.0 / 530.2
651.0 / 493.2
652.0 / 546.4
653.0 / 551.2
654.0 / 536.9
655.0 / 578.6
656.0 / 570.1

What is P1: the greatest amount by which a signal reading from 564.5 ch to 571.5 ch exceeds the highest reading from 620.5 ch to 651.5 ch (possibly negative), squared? 1832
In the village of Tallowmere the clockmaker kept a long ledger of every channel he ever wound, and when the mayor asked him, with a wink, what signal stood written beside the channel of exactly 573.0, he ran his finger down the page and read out 471.9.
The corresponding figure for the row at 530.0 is 461.7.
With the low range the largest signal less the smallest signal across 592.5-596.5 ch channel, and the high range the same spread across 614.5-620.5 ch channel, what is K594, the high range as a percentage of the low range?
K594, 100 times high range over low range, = 146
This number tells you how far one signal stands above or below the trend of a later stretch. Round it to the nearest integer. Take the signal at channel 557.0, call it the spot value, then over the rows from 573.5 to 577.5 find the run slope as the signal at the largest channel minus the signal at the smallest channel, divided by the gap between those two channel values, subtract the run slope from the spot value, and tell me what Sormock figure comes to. 490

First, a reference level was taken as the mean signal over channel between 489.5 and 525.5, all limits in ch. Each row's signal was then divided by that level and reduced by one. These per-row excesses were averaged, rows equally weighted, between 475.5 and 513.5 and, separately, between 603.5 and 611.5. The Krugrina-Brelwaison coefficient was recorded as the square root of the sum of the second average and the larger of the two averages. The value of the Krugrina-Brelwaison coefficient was 0.412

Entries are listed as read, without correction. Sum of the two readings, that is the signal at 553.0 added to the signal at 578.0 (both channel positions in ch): 1023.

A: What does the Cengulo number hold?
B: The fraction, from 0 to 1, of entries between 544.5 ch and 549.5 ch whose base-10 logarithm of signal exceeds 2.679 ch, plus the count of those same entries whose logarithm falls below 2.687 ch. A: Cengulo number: 4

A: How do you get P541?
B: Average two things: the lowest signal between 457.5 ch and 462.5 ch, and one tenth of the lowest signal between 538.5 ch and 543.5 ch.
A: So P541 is 267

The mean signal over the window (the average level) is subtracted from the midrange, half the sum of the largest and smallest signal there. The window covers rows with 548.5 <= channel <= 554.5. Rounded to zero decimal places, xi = 10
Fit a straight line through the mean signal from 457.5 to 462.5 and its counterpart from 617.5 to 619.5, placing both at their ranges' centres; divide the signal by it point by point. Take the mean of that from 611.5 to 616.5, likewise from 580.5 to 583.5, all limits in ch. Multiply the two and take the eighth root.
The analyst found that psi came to 1.12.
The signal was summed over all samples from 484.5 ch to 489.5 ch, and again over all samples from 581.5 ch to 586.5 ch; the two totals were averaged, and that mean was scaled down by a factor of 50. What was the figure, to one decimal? 48.9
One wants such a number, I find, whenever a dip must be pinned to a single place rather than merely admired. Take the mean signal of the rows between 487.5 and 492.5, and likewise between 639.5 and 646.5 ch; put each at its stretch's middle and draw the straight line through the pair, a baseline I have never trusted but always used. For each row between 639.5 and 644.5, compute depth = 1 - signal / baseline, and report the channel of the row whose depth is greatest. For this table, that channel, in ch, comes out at 642.0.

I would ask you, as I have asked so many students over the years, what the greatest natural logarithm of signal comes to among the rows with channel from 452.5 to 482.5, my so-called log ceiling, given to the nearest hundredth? 6.27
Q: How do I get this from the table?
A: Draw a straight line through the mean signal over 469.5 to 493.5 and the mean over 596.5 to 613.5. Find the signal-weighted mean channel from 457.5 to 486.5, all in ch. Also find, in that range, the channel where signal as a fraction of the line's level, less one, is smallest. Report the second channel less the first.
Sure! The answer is 10.2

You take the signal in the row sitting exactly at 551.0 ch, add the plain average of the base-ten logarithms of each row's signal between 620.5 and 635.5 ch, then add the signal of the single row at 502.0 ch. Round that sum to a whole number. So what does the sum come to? 942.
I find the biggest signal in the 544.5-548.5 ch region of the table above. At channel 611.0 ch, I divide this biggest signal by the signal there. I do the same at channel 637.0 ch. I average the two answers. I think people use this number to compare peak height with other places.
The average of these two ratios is 1.08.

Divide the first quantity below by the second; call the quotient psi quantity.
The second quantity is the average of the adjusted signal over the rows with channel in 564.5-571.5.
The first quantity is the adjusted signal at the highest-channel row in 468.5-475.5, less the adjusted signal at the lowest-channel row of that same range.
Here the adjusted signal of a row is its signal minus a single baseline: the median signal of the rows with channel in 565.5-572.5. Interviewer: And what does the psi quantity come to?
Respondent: -1.3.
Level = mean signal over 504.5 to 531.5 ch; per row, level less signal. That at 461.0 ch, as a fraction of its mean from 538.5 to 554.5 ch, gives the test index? 2.1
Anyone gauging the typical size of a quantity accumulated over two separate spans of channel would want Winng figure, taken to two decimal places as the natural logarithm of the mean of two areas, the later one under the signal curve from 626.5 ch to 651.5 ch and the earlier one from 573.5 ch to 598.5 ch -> 9.41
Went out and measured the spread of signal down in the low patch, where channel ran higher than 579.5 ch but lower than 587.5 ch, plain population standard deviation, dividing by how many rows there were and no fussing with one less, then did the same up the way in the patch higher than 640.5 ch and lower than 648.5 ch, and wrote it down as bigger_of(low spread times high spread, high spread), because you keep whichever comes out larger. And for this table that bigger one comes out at 1036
